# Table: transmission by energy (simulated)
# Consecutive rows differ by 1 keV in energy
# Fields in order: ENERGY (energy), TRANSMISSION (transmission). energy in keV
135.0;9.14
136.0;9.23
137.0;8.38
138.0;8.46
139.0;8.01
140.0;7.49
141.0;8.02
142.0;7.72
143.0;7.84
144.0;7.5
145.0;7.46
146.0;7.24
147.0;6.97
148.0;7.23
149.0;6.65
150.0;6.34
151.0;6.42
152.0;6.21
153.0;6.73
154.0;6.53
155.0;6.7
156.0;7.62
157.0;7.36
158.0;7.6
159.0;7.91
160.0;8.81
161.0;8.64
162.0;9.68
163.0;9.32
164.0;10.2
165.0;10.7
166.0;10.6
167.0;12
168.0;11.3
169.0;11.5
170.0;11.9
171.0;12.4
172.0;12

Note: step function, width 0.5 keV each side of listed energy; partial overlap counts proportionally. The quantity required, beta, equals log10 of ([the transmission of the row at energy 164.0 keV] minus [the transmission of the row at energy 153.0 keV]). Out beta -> 0.54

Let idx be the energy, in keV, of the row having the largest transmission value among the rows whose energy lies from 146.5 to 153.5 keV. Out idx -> 148.0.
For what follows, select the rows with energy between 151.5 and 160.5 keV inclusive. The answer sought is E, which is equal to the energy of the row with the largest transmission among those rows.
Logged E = 160.0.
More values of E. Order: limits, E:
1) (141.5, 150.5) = 143.0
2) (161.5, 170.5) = 167.0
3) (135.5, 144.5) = 136.0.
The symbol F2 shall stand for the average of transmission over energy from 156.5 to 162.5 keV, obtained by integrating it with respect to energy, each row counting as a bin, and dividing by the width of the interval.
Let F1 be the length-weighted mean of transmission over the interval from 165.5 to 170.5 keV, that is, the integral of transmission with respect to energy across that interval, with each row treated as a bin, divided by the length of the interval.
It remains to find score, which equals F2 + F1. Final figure 19.8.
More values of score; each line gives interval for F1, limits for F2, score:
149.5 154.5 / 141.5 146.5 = 14.0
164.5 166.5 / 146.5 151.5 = 17.4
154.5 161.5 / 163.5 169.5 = 18.9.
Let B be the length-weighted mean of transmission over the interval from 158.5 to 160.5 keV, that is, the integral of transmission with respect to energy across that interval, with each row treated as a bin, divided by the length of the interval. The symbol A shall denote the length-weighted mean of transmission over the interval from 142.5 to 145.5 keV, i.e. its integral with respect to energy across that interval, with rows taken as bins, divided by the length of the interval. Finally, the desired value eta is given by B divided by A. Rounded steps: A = 7.6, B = 8.4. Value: 1.10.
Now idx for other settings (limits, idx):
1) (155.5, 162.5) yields 162.0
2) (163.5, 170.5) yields 167.0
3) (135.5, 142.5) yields 136.0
